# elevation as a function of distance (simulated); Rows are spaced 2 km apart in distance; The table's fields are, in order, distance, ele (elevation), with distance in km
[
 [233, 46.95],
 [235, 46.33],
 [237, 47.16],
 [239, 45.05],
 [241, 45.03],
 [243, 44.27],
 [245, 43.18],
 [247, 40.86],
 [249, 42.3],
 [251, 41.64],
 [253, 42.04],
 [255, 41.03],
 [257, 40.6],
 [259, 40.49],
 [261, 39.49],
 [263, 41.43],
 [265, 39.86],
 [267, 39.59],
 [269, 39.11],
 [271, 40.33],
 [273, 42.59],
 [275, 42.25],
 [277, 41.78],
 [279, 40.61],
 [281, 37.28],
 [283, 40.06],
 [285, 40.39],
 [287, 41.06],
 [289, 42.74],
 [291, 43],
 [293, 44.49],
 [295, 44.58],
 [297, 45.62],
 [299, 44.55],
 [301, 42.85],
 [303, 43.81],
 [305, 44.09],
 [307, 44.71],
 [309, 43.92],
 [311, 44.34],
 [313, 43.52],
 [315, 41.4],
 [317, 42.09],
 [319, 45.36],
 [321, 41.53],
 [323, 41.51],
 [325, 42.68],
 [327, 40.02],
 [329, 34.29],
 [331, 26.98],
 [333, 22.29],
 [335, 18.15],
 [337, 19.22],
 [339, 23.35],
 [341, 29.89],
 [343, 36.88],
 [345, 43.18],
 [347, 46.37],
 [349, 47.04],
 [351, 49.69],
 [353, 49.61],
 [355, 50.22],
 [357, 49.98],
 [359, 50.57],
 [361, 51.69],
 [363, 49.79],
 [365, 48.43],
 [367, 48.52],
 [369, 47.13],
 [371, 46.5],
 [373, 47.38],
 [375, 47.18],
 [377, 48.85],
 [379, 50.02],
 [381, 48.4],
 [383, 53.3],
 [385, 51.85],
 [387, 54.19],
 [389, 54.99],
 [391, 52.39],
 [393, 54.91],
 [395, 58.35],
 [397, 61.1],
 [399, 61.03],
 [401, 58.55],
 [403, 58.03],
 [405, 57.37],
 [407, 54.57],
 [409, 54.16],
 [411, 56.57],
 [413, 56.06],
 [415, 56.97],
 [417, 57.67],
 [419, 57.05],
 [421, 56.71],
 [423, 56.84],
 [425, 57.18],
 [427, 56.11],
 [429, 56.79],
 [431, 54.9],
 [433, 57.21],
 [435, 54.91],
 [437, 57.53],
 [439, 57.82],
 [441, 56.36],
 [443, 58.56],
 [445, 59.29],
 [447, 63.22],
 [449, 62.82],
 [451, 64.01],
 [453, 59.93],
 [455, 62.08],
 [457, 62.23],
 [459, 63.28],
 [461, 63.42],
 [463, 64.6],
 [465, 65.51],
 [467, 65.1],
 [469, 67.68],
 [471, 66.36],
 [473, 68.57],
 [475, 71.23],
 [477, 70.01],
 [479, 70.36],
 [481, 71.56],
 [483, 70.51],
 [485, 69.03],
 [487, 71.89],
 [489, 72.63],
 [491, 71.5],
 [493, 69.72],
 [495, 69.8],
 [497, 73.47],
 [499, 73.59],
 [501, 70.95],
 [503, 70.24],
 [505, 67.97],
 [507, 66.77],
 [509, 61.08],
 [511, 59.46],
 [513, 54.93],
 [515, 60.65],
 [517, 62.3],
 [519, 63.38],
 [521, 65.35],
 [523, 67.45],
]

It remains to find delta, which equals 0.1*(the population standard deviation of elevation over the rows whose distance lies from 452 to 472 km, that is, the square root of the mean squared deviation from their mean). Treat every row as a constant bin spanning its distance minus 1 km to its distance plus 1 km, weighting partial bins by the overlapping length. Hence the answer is 0.22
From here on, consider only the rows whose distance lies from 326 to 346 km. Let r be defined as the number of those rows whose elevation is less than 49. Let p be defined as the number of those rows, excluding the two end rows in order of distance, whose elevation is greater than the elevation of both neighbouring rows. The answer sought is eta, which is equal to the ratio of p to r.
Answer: 0.0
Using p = 0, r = 10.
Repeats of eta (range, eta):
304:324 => 0.3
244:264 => 0.2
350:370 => 1.0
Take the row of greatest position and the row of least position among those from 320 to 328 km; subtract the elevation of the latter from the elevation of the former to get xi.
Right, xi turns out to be -2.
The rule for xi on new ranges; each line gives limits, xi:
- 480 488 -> 0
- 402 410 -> -4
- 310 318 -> -2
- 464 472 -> 1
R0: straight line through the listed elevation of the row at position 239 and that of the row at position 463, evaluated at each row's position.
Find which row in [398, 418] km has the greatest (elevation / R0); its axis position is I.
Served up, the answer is 399 km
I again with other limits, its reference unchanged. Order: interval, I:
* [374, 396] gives 395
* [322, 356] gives 355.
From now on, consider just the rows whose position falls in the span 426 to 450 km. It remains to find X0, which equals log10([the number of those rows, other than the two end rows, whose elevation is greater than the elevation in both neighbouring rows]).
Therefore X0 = 0.60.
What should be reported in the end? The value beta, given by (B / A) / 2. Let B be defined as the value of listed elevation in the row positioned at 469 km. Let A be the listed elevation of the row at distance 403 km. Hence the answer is 0.58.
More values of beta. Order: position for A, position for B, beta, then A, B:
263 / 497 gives 0.89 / 41.43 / 73.47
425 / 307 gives 0.39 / 57.18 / 44.71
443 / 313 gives 0.37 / 58.56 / 43.52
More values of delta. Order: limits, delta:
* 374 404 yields 0.44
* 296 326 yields 0.13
